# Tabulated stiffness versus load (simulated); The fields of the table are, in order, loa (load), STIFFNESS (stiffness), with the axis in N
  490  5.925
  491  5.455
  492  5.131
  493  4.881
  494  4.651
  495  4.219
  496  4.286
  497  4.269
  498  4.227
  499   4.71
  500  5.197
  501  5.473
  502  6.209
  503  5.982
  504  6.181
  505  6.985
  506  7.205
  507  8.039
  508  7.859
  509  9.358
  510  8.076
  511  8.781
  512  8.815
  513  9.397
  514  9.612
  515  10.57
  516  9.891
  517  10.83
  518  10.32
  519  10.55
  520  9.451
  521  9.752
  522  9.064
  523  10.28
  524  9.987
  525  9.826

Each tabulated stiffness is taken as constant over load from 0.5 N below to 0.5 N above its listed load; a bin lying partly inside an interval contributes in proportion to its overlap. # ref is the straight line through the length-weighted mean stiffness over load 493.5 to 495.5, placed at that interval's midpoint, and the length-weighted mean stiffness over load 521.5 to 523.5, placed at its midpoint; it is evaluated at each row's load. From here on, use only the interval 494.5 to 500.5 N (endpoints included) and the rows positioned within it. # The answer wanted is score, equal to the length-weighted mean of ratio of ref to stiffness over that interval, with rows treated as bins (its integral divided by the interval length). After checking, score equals 1.12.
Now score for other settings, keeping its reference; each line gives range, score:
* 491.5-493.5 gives 0.81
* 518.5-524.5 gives 0.97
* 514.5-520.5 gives 0.85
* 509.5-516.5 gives 0.85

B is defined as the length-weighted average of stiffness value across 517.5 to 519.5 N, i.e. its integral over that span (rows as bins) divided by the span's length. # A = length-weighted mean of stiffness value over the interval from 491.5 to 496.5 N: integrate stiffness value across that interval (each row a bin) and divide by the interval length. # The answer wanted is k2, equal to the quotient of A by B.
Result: 0.4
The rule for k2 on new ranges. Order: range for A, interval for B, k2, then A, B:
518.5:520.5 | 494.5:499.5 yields 2.3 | 10.0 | 4.3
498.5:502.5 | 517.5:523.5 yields 0.5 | 5.4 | 9.9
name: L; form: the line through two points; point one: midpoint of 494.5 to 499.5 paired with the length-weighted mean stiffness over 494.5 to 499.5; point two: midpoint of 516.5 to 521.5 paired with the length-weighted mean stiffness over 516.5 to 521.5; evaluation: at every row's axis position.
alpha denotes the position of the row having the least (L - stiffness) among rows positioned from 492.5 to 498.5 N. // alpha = 493 N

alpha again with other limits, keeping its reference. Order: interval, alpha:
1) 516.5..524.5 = 517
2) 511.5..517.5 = 515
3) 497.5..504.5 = 502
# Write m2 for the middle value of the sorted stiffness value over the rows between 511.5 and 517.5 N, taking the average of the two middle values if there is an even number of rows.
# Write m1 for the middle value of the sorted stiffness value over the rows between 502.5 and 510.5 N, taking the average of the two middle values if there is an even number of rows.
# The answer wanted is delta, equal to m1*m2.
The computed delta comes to 73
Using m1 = 7.5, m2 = 9.8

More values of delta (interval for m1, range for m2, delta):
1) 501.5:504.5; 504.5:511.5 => 50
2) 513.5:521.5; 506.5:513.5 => 89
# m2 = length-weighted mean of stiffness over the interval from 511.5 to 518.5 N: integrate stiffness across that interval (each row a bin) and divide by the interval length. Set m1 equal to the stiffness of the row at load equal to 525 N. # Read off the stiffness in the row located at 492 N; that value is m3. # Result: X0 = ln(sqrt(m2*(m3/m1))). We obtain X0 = 0.82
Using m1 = 9.826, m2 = 9.9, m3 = 5.131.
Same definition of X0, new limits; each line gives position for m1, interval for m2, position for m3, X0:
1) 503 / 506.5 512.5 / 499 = 0.95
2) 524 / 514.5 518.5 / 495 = 0.74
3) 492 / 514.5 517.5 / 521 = 1.49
